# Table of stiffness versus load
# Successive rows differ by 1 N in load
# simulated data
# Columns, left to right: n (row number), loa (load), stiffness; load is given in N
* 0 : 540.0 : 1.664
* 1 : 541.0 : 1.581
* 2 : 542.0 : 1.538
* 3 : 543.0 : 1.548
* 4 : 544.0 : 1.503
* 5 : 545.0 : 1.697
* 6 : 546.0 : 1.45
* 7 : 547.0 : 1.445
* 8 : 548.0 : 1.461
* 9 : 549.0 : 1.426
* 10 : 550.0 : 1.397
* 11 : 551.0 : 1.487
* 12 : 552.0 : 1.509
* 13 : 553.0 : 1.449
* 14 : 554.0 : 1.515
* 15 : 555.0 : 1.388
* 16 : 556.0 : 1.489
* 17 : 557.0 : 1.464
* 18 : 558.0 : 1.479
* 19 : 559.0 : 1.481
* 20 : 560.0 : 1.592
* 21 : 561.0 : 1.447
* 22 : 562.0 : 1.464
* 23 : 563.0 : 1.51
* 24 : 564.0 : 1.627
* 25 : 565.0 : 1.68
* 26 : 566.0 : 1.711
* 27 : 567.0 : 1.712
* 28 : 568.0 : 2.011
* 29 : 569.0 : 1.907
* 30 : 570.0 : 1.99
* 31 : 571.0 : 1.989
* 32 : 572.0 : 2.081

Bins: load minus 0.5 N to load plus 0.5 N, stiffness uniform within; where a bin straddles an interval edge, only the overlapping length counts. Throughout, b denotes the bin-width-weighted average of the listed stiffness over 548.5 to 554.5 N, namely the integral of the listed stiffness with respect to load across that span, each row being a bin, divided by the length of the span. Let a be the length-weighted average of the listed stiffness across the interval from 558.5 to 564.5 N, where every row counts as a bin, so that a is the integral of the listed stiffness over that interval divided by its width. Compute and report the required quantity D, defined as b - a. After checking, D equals -0.056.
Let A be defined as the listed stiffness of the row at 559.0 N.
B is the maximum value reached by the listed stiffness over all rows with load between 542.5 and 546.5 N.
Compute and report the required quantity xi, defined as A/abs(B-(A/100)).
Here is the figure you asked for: 0.9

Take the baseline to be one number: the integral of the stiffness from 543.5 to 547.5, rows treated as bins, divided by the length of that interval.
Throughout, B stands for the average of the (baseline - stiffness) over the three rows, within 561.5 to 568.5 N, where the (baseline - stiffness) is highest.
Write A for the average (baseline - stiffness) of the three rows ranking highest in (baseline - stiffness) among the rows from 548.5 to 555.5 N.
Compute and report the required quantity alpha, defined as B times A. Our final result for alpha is -0.001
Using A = 0.12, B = -0.01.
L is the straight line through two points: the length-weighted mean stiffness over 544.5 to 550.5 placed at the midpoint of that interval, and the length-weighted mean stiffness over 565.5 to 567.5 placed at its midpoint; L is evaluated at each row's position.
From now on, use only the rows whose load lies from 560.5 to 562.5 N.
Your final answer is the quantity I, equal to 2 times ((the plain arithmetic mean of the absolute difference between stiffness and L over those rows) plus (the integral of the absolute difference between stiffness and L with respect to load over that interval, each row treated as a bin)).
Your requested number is 1.2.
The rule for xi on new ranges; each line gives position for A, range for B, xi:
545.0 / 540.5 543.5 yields 1.1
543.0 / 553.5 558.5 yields 1.0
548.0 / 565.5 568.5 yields 0.7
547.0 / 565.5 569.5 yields 0.7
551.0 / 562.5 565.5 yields 0.9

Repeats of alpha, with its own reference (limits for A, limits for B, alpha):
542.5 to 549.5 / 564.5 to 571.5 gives -0.015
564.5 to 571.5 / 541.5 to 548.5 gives -0.013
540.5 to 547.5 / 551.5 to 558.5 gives 0.005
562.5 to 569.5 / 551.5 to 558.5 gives -0.007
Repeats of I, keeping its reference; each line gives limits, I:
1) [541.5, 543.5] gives 0.7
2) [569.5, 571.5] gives 1.4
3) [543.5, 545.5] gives 0.9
